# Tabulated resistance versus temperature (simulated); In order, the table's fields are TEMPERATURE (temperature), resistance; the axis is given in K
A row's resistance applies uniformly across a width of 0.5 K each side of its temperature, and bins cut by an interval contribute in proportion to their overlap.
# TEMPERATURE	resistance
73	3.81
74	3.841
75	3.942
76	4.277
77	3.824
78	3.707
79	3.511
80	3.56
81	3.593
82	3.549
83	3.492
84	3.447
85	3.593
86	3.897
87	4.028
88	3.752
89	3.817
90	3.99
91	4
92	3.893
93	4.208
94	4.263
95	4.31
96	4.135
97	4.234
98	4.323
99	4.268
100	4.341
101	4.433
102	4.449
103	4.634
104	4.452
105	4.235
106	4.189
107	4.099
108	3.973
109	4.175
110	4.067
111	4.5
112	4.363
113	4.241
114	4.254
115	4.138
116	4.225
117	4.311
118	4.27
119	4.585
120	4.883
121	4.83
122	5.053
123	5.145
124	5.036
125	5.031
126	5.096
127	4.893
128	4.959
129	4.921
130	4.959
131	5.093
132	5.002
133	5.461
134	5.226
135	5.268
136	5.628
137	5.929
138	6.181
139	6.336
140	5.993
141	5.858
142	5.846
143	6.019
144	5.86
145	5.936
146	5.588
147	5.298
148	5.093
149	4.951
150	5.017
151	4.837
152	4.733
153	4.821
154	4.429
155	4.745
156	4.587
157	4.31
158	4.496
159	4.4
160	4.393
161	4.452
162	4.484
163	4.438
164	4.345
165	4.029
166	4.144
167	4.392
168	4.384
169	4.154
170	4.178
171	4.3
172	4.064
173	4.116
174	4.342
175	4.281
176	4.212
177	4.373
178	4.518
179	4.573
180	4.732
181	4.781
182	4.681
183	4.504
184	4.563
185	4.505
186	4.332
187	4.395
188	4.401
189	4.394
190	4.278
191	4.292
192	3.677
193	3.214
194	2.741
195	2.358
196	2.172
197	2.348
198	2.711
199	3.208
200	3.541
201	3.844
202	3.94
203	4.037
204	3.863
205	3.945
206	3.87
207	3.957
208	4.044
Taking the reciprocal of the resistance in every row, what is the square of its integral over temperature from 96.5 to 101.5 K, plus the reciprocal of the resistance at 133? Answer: 1.5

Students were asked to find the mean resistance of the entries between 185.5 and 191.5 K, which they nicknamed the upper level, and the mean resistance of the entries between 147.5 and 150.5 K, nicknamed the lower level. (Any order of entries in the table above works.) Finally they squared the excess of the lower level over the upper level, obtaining 0.45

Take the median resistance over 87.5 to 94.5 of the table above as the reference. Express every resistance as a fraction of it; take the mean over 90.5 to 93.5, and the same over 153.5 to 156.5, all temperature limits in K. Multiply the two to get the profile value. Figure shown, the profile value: 1.16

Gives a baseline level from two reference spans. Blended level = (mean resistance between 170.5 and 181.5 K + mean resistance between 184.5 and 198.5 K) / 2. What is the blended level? 3.97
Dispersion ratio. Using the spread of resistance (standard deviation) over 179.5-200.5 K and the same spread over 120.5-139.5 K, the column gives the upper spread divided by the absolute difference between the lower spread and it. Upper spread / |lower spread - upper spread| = 2.0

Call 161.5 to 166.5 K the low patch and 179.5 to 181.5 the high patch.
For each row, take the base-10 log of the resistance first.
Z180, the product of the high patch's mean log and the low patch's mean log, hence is 0.43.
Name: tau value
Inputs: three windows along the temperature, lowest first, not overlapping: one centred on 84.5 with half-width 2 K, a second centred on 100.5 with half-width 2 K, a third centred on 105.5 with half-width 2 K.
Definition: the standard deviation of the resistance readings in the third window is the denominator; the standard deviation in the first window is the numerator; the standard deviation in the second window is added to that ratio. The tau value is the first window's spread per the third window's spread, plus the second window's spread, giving 1.4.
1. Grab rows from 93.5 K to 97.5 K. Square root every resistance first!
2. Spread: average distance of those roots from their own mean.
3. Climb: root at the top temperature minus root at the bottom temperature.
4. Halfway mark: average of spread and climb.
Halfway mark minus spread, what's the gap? -0.010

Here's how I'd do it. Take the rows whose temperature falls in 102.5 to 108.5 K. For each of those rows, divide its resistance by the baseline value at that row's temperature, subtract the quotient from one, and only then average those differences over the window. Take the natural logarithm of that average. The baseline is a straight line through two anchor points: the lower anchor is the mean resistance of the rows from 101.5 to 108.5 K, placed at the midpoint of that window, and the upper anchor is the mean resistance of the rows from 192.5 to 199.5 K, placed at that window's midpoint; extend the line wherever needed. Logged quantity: -5.42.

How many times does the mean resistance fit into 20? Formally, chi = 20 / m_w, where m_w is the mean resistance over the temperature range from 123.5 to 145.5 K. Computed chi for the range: 3.65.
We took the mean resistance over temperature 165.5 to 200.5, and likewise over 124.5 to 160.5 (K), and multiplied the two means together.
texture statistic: 21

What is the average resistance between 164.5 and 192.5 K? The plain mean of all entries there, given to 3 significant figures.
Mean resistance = 4.34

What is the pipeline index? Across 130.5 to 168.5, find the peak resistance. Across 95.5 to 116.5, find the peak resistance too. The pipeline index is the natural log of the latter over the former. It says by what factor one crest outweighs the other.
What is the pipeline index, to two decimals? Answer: -0.31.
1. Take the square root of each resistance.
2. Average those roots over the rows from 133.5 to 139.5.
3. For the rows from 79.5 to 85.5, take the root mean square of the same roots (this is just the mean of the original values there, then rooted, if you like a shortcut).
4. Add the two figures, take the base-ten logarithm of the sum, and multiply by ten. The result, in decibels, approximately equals 6.31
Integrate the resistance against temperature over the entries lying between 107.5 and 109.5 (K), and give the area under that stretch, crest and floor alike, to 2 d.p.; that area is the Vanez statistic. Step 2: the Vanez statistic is 8.15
